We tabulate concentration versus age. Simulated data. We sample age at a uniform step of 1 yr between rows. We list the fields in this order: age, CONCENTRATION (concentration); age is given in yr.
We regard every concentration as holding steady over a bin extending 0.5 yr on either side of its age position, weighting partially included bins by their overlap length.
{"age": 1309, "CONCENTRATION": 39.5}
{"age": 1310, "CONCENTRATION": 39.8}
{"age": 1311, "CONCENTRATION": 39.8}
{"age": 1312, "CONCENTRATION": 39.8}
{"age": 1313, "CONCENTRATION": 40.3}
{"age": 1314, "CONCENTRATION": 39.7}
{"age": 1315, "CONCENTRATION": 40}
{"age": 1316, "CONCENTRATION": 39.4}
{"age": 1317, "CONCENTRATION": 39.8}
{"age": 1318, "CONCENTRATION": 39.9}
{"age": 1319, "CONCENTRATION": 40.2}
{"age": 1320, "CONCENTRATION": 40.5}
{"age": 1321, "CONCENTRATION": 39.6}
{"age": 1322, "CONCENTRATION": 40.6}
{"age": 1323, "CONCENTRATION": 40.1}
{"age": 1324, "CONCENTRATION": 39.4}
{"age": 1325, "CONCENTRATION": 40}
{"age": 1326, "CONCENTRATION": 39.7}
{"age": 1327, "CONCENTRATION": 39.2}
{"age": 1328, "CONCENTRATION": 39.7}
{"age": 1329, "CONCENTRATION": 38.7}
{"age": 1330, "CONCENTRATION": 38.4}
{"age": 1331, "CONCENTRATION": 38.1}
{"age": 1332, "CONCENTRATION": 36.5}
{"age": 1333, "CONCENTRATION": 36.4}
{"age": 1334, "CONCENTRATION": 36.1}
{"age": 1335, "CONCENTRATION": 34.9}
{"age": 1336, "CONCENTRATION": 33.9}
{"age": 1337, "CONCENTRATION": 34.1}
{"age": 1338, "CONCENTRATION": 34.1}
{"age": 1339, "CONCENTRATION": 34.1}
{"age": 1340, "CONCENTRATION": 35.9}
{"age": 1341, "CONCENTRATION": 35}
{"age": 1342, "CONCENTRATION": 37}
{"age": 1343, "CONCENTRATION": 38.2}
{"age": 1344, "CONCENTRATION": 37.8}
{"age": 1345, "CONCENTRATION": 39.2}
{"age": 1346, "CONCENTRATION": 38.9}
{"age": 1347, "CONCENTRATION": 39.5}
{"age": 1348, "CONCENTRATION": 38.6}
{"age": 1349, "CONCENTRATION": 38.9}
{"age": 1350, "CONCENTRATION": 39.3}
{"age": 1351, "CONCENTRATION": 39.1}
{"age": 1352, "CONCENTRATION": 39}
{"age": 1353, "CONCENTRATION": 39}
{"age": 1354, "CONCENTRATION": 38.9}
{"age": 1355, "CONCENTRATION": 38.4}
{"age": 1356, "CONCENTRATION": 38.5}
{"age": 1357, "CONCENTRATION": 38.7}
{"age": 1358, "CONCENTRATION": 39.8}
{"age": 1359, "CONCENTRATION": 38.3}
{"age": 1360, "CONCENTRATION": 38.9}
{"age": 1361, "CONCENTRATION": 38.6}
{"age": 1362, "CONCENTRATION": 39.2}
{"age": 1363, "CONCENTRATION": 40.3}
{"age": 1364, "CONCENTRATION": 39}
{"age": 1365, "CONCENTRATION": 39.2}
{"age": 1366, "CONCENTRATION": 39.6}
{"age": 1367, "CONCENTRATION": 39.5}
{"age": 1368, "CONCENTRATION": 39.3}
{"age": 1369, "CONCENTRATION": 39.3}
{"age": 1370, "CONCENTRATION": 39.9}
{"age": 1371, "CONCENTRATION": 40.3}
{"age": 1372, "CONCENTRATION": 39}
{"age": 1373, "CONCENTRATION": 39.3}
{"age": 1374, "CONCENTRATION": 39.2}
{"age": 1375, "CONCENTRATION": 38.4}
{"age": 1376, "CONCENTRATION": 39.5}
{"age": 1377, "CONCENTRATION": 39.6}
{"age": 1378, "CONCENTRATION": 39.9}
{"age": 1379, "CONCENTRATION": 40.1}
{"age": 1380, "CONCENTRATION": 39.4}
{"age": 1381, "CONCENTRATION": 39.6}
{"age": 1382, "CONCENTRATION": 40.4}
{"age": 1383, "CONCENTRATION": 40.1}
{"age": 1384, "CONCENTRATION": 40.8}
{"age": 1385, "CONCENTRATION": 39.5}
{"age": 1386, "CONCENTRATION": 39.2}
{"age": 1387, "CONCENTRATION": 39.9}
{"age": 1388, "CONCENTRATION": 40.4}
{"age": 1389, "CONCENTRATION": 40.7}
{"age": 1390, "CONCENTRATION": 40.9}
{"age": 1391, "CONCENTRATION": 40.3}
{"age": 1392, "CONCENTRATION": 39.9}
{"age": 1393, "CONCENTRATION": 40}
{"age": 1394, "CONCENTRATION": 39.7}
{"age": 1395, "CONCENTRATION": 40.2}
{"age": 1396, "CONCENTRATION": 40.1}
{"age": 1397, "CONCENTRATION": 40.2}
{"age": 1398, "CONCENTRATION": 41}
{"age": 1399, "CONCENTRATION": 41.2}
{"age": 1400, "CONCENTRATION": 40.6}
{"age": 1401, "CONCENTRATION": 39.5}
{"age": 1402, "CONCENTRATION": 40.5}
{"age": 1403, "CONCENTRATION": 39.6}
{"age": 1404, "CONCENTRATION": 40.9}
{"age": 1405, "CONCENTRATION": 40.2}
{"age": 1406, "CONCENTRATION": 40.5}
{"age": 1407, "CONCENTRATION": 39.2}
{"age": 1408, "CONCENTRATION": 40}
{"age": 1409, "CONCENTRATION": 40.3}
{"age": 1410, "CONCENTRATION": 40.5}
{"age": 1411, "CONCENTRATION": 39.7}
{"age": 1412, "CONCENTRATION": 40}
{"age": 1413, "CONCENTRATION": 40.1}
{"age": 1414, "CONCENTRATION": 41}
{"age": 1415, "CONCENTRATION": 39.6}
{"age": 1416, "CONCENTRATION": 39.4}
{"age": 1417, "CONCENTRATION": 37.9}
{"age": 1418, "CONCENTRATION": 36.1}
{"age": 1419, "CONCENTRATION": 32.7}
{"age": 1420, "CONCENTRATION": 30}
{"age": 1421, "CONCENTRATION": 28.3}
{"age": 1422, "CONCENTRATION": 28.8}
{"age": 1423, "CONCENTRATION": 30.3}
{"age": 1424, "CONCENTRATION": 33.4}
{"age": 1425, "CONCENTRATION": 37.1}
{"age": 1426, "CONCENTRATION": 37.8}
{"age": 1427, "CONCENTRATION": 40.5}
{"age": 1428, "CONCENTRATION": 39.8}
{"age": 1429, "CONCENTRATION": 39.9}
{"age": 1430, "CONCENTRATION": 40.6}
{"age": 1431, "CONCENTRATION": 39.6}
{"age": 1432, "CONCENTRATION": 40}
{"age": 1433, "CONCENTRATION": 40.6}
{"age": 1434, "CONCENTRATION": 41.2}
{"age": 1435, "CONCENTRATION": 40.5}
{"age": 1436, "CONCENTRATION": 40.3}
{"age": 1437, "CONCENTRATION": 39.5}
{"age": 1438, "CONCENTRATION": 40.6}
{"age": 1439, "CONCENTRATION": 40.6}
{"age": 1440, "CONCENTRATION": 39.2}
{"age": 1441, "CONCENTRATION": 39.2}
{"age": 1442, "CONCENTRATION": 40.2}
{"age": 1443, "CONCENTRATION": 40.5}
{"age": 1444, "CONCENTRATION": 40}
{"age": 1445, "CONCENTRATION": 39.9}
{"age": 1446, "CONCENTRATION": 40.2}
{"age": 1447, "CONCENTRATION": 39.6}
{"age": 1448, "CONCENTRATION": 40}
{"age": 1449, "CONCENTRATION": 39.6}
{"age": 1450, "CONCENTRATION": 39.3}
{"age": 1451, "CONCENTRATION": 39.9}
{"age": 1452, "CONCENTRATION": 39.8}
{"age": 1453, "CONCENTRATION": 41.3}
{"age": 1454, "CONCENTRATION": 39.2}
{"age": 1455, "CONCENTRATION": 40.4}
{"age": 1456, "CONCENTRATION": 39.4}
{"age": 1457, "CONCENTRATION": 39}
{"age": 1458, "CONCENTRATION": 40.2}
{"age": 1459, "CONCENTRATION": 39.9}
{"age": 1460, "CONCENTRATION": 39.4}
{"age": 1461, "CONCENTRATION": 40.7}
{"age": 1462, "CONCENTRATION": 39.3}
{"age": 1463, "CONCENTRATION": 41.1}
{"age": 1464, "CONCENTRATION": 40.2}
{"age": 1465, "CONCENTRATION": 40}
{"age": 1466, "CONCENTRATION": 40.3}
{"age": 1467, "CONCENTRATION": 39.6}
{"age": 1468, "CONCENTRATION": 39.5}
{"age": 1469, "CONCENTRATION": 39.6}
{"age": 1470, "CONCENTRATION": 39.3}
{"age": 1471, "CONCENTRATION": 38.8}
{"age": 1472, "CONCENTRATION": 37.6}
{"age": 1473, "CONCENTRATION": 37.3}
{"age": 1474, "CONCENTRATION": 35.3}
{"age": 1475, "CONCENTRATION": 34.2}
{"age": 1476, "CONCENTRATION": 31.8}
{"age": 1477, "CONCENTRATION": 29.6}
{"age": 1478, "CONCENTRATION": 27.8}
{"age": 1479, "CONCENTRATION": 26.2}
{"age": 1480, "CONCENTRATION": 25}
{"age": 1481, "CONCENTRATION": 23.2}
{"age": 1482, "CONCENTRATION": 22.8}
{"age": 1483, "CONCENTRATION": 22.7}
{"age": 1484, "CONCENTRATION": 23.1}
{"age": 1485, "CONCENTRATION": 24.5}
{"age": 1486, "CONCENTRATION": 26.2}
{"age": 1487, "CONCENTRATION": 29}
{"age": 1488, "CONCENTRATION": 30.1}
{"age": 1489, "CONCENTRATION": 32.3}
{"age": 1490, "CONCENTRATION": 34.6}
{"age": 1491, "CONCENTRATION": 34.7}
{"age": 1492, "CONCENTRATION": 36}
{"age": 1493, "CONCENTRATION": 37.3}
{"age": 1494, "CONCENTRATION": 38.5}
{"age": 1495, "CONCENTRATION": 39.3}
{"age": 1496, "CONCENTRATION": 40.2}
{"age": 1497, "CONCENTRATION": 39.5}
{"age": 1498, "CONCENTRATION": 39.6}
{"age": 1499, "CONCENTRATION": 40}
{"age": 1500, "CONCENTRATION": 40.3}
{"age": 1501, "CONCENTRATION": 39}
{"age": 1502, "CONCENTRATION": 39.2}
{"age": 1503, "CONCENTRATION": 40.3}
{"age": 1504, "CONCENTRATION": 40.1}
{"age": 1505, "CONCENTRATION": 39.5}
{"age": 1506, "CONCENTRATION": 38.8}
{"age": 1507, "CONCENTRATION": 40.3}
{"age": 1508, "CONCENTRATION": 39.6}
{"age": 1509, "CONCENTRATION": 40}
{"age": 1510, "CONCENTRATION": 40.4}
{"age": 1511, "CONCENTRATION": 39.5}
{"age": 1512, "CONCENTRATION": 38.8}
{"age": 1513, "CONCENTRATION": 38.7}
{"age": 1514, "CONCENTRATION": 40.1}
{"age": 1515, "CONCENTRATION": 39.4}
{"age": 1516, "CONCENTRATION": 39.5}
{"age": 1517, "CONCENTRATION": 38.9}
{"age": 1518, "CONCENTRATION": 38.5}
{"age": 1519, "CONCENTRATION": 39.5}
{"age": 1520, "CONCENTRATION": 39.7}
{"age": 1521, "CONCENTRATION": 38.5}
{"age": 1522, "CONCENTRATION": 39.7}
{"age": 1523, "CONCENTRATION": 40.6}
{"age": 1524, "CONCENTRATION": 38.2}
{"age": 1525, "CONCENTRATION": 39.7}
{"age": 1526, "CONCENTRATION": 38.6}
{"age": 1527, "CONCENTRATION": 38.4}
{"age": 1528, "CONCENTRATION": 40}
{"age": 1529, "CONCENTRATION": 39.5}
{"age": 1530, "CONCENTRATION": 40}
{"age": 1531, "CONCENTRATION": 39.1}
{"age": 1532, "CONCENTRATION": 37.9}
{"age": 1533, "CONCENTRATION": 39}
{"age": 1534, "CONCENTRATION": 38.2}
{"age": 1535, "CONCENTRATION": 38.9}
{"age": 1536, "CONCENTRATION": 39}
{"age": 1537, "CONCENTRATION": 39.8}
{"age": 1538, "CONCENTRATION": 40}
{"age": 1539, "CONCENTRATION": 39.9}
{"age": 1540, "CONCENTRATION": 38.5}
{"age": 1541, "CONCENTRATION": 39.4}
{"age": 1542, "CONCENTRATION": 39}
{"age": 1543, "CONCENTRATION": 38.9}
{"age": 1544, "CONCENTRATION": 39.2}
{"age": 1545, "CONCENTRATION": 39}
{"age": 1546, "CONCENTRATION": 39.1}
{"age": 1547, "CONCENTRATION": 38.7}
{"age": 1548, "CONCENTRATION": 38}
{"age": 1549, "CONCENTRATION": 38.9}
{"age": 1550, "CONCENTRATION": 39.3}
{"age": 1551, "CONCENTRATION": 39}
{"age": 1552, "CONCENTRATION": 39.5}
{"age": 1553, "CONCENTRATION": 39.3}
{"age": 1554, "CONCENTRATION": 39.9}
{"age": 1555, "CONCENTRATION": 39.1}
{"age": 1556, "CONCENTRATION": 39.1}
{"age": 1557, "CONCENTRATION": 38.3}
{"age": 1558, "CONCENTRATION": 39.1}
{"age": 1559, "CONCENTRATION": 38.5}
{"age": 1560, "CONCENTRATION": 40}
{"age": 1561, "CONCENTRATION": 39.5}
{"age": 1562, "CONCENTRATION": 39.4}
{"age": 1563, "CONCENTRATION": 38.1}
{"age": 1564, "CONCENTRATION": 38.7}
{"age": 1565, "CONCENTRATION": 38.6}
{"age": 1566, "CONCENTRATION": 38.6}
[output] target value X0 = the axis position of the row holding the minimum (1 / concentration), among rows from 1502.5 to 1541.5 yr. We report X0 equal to 1523 yr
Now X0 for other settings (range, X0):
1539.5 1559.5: 1554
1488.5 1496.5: 1496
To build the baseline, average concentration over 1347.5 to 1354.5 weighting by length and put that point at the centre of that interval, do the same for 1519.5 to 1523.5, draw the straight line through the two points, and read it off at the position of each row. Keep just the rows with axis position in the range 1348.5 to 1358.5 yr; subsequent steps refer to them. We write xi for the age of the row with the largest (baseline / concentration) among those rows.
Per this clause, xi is 1355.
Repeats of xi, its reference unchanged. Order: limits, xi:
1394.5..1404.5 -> 1401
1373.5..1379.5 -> 1375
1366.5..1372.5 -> 1372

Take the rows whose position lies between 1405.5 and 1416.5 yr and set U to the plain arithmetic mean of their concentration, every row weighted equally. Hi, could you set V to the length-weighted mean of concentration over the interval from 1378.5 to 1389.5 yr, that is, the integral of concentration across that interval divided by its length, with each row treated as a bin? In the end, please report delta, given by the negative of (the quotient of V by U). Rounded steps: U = 40.0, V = 40.0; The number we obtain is -1.00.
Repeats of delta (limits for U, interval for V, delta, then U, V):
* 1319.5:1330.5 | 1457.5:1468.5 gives -1.01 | 39.6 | 40.0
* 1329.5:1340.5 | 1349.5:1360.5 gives -1.09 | 35.7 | 38.9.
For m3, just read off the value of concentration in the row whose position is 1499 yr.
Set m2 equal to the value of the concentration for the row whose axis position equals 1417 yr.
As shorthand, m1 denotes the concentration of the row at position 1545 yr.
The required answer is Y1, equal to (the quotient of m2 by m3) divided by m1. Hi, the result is 0.0243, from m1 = 39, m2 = 37.9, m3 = 40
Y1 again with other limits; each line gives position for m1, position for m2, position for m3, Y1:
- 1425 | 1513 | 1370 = 0.0261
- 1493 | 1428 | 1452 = 0.0268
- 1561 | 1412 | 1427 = 0.0250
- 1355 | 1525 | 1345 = 0.0264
